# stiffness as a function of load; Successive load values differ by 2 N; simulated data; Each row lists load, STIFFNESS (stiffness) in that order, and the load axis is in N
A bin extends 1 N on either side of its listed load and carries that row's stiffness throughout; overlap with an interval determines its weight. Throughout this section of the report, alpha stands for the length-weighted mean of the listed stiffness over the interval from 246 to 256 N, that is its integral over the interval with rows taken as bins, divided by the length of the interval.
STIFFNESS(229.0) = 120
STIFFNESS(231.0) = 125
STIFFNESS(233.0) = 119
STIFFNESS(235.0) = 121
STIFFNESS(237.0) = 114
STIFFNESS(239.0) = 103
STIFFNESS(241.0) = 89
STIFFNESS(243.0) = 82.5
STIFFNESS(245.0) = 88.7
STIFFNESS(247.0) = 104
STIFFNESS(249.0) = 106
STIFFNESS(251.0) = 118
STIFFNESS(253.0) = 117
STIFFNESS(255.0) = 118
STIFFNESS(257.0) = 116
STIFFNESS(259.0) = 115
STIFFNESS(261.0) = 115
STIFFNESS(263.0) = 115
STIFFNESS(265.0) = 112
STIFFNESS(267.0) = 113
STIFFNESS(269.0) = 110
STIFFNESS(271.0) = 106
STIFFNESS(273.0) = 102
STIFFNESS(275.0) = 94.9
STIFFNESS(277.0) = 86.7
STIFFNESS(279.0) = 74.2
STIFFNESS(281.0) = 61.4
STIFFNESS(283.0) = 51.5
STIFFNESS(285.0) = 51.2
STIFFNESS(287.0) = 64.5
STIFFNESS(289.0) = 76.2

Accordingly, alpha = 113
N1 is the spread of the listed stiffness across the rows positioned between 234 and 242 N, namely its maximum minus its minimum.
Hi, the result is 32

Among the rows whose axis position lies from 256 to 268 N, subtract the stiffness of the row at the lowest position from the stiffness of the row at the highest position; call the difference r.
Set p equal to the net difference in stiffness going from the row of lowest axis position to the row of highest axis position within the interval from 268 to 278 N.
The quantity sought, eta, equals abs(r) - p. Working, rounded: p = -23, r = -3.0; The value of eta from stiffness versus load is 26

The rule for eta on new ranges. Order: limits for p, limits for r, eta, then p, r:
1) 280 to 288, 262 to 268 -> -1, 3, -2.0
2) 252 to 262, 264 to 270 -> 4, -2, -2.0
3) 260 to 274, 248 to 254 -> 24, -13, 11.0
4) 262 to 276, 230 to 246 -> 56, -20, -36.3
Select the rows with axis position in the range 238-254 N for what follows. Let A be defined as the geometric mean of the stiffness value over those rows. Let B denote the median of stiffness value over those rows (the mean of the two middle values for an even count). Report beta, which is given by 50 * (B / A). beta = 51.6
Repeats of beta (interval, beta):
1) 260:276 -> 51.3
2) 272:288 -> 48.8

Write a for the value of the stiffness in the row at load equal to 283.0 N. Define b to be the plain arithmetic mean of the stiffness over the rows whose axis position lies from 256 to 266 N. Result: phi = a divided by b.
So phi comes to 0.4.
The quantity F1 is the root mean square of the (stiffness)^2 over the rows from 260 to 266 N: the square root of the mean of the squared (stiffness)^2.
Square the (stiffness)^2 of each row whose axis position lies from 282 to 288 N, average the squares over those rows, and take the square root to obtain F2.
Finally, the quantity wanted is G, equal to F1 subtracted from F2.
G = -9776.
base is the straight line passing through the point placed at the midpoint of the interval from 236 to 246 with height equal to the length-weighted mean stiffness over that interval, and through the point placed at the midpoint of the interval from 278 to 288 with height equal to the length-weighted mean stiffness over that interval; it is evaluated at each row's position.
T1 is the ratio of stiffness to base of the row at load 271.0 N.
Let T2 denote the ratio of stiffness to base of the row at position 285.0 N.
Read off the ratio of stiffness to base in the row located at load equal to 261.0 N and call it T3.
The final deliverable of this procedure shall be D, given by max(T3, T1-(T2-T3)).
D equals 2.09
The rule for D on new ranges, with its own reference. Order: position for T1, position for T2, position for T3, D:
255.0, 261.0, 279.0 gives 1.16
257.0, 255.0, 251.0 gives 1.36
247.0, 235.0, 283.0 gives 0.85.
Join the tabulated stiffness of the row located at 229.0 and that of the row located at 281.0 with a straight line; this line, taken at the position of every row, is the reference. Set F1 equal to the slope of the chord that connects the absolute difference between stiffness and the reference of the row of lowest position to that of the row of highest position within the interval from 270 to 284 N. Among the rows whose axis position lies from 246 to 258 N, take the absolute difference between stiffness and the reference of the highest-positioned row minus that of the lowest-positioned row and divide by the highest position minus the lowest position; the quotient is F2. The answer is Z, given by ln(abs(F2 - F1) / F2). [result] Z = 0.7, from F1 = -2.1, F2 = 2.33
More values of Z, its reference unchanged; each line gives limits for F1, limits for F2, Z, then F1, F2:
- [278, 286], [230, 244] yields 0.5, -0.8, 1.21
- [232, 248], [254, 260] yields -0.2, 0.1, 0.38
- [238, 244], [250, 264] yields 1.3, 4.0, 0.88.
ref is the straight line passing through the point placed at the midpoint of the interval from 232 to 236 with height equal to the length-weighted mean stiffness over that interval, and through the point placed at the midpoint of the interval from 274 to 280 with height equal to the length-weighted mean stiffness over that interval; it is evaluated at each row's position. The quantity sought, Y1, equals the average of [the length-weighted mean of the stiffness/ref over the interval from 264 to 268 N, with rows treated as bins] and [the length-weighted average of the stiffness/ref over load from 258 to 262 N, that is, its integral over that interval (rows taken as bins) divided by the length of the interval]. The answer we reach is 1.18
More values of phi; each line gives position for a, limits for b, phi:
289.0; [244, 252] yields 0.7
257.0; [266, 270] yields 1.0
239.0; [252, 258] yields 0.9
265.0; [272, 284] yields 1.4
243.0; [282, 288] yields 1.5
